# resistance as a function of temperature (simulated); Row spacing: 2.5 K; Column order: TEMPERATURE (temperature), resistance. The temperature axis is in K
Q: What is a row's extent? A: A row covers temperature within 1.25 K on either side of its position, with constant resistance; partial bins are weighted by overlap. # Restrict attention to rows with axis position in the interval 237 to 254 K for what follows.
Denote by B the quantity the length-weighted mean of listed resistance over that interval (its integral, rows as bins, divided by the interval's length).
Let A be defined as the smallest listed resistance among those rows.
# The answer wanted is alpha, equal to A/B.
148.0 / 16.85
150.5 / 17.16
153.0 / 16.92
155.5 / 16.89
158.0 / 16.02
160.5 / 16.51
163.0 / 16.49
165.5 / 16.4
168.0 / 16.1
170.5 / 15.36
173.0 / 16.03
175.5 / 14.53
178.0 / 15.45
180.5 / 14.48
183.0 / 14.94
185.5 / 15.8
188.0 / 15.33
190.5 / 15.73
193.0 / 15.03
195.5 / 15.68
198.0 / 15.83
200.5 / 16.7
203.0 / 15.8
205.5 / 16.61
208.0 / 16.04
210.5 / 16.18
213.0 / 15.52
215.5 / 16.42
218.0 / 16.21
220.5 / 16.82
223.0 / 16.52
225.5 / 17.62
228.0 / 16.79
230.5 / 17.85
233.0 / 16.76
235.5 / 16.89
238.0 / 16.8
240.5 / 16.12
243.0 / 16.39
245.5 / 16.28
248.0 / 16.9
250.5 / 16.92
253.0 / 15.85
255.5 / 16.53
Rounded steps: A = 15.85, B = 16.5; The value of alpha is 0.962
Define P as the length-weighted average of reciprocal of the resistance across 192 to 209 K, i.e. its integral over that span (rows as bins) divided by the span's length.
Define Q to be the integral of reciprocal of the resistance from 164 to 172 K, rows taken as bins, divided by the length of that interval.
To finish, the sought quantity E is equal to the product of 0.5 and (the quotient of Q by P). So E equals 0.500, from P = 0.0627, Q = 0.0627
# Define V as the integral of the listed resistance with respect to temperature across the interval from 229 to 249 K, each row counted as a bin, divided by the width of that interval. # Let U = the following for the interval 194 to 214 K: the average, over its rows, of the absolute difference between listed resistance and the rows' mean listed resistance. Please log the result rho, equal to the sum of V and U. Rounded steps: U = 0.34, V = 16.7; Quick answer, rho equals 17.09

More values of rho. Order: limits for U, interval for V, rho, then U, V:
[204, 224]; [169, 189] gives 15.55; 0.30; 15.2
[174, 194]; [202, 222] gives 16.63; 0.42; 16.2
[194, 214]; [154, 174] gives 16.57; 0.34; 16.2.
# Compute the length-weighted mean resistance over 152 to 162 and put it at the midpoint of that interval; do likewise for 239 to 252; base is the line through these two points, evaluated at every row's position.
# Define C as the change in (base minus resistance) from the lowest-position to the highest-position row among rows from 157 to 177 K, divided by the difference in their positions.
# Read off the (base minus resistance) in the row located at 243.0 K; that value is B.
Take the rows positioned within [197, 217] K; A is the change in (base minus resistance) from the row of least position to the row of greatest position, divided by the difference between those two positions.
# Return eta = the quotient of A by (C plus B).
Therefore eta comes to -0.16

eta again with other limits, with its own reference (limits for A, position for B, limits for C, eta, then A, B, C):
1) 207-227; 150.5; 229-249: 0.17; -0.09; -0.6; 0.054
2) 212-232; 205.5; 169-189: 1.98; -0.13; -0.1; 0.001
